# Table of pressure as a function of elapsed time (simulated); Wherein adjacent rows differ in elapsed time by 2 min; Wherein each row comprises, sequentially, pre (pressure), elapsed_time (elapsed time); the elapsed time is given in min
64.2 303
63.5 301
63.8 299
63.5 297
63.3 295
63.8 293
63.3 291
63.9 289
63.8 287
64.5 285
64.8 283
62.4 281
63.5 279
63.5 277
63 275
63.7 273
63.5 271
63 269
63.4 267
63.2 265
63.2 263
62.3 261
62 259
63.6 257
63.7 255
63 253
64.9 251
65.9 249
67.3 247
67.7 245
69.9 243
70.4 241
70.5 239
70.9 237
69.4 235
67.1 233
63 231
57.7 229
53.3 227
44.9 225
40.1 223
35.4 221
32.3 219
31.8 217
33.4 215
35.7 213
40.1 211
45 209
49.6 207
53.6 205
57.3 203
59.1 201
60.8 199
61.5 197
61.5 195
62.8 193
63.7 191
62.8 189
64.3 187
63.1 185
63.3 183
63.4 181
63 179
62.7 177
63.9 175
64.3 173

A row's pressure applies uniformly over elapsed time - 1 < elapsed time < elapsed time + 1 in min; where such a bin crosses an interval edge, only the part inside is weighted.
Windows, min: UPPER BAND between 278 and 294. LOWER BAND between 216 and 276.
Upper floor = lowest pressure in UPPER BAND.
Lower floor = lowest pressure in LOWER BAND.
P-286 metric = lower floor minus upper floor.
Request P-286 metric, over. -31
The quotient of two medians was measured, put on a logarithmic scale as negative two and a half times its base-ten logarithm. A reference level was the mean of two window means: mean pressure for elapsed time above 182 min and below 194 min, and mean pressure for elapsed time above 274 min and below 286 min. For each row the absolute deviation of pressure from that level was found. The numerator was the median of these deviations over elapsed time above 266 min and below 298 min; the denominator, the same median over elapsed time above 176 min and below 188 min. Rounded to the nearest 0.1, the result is 0.5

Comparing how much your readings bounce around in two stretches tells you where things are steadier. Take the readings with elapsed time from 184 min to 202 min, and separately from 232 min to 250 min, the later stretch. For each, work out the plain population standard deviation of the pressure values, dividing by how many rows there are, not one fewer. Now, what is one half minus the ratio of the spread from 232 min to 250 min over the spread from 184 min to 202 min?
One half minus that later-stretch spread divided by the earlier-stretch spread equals -0.62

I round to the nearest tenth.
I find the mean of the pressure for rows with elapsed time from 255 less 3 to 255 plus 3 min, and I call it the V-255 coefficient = 63.4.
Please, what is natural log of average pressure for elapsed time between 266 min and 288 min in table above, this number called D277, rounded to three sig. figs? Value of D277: 4.15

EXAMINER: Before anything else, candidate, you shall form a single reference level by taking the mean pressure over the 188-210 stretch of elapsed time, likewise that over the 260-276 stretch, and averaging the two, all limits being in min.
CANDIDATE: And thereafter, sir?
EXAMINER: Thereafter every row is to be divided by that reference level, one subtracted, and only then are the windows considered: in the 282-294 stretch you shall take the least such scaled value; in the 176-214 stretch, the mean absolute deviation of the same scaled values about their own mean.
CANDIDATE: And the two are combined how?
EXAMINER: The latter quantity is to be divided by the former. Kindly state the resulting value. 2.5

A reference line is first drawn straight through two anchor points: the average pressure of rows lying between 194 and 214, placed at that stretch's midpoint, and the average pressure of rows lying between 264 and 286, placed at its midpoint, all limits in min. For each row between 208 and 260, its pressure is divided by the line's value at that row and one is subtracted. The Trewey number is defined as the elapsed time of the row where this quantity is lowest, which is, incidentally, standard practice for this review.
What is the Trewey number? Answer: 217 min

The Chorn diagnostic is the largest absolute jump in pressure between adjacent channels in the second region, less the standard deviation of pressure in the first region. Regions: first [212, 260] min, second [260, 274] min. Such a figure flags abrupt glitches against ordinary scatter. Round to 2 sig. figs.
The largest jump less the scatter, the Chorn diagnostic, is -13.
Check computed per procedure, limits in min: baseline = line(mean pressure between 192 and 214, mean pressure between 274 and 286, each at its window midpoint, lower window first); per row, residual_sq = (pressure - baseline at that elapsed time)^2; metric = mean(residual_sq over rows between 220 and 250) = 123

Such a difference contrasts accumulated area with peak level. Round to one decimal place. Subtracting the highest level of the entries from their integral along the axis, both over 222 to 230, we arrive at 334.3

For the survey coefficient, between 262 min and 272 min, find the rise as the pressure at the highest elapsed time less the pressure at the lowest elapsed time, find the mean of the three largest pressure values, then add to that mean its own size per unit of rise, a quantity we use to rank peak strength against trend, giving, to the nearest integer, 275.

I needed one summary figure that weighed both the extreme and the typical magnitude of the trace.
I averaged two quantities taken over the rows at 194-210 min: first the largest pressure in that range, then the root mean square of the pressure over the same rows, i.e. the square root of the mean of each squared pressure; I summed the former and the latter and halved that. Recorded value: 58.9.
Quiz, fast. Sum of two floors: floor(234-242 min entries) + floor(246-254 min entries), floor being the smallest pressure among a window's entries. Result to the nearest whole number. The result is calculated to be 132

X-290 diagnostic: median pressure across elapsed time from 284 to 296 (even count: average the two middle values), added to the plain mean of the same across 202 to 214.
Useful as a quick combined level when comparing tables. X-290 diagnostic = 111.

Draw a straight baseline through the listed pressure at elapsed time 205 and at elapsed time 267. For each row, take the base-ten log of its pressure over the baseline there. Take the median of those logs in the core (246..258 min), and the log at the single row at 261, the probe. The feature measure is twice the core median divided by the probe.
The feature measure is -41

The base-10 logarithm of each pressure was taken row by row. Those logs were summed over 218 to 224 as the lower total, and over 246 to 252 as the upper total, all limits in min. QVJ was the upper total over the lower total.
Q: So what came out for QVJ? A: 1.17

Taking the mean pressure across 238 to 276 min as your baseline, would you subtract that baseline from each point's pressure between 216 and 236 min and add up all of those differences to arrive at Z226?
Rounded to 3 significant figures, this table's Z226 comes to -155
